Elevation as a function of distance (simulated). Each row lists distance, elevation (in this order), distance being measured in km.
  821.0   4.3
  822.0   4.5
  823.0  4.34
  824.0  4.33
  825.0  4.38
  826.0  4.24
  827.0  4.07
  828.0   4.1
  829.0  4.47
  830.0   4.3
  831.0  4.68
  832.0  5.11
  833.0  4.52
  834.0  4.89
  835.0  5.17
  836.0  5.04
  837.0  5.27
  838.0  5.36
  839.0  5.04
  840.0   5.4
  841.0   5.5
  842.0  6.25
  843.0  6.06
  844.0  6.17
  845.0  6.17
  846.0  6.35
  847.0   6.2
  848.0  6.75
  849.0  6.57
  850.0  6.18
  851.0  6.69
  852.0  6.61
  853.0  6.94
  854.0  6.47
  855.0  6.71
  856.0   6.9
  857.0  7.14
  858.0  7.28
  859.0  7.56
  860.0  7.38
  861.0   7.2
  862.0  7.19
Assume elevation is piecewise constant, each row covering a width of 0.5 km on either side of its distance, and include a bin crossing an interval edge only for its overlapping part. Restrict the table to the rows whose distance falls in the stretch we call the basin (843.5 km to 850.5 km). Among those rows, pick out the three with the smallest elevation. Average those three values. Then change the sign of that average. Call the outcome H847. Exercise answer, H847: -6.2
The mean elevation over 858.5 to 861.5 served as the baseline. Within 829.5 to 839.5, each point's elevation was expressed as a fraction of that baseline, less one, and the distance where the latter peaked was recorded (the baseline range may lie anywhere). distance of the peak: 838.0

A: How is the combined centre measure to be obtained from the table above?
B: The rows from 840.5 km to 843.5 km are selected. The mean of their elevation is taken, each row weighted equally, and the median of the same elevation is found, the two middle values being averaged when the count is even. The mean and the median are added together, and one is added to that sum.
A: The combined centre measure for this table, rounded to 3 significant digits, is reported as 13.0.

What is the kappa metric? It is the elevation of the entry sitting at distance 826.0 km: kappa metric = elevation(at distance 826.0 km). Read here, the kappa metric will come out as 4.24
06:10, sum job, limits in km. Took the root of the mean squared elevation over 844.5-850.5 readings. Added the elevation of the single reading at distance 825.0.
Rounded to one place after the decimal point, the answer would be 10.8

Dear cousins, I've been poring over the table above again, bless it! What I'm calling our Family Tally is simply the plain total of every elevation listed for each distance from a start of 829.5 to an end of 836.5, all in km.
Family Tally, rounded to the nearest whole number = 34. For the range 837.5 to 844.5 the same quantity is 40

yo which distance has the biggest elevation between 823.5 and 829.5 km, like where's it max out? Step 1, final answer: 829.0 km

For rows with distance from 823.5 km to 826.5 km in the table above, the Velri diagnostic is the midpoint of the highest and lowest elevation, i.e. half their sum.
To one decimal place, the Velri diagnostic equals 4.3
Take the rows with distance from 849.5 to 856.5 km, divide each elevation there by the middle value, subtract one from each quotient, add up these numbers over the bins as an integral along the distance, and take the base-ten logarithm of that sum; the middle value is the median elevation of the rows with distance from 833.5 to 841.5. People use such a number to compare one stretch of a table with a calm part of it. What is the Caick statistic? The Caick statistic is 0.28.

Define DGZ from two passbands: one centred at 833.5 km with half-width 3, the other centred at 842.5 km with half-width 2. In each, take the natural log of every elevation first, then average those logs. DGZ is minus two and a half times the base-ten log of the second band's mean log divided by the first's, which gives -0.13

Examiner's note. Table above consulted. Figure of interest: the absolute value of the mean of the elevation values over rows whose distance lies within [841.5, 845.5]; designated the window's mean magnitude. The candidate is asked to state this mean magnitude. 6.16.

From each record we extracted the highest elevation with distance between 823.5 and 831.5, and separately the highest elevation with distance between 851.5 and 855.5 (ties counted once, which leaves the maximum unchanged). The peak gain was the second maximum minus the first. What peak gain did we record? 2.3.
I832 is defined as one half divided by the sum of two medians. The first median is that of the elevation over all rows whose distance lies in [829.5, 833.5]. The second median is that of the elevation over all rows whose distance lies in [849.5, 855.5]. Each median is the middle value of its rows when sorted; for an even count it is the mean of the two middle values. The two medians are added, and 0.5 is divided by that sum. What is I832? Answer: 0.044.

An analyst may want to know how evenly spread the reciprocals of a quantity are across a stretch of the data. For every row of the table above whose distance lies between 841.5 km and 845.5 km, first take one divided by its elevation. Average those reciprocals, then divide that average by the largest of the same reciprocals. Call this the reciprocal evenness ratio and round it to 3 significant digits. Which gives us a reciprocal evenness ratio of 0.983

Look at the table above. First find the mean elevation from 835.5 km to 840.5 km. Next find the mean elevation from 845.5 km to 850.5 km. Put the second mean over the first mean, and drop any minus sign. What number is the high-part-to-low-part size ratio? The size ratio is 1.23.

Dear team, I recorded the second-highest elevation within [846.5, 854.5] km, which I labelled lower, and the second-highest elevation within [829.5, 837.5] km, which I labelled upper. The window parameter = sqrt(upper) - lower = -4.5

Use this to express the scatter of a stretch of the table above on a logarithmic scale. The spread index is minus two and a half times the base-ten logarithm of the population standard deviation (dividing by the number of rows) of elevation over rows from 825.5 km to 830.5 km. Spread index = 2.10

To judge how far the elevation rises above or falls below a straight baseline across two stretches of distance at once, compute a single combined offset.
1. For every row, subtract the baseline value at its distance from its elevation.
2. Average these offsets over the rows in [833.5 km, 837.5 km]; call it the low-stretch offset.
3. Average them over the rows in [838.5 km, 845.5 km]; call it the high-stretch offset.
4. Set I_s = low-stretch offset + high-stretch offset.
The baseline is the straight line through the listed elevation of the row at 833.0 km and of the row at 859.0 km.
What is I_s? 0.51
